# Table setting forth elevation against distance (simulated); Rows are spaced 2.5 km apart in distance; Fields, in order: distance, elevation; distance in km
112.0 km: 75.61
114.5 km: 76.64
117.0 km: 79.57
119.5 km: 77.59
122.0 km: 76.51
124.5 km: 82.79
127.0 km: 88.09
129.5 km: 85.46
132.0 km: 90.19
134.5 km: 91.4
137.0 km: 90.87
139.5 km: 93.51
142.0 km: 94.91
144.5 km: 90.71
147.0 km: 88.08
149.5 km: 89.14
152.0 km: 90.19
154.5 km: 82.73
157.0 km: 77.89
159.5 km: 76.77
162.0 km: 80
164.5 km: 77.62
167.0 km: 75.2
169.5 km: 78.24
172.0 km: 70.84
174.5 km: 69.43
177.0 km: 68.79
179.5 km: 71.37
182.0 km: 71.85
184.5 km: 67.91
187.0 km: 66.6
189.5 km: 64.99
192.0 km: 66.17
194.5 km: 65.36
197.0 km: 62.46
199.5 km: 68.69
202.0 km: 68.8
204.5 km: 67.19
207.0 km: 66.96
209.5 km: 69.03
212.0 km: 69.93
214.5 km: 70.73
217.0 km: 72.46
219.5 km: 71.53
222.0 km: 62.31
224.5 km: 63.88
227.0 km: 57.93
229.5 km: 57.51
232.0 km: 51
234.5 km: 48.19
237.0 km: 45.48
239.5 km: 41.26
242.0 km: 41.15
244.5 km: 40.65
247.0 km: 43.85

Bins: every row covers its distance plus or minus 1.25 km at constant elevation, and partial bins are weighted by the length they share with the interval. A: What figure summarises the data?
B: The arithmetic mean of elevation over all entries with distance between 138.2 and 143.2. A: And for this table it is 94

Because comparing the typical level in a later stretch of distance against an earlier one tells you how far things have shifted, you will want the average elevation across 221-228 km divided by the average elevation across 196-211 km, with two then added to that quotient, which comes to 2.91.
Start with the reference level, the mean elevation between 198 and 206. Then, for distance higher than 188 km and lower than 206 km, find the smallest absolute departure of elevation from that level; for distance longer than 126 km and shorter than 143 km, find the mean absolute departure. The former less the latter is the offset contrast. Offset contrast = -22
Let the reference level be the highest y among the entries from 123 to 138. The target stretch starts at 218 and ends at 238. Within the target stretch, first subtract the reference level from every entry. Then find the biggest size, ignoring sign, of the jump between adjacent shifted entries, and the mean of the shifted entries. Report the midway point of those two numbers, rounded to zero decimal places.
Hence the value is -12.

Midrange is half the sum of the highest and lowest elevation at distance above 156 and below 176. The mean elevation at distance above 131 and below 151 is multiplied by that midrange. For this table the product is 6807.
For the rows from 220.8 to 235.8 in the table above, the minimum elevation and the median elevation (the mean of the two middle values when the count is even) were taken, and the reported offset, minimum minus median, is -10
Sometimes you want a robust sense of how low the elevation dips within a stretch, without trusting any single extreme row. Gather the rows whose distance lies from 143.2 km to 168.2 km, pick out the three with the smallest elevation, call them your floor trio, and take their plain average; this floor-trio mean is 77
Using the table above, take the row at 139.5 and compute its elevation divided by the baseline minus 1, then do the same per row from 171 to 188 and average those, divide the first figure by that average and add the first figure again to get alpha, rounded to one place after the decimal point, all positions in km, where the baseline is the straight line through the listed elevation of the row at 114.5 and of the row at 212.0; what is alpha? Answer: -6.6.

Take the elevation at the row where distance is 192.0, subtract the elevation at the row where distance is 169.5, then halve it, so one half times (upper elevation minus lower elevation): -6.0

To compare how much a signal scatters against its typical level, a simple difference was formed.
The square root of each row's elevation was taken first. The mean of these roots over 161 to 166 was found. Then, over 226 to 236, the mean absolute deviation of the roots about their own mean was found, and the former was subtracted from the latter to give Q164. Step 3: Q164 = -8.6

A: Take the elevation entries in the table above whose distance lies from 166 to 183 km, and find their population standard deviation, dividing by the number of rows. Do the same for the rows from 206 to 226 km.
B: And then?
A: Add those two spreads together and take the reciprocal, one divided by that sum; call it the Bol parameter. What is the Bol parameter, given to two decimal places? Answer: 0.15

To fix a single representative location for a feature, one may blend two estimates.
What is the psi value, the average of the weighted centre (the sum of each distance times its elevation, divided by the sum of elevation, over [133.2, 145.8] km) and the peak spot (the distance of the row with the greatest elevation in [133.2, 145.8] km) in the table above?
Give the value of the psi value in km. 140.8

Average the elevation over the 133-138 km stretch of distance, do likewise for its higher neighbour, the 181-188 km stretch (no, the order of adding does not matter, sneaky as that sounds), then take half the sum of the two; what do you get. 80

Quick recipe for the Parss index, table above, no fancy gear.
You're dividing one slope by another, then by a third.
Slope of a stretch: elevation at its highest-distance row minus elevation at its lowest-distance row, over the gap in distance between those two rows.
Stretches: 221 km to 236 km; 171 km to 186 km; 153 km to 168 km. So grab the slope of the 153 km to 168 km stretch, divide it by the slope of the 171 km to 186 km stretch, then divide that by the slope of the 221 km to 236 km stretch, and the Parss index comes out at -2.3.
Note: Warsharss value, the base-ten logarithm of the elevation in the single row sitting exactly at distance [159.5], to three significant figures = 1.89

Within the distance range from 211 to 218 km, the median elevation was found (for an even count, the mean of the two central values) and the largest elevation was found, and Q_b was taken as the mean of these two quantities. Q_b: 72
